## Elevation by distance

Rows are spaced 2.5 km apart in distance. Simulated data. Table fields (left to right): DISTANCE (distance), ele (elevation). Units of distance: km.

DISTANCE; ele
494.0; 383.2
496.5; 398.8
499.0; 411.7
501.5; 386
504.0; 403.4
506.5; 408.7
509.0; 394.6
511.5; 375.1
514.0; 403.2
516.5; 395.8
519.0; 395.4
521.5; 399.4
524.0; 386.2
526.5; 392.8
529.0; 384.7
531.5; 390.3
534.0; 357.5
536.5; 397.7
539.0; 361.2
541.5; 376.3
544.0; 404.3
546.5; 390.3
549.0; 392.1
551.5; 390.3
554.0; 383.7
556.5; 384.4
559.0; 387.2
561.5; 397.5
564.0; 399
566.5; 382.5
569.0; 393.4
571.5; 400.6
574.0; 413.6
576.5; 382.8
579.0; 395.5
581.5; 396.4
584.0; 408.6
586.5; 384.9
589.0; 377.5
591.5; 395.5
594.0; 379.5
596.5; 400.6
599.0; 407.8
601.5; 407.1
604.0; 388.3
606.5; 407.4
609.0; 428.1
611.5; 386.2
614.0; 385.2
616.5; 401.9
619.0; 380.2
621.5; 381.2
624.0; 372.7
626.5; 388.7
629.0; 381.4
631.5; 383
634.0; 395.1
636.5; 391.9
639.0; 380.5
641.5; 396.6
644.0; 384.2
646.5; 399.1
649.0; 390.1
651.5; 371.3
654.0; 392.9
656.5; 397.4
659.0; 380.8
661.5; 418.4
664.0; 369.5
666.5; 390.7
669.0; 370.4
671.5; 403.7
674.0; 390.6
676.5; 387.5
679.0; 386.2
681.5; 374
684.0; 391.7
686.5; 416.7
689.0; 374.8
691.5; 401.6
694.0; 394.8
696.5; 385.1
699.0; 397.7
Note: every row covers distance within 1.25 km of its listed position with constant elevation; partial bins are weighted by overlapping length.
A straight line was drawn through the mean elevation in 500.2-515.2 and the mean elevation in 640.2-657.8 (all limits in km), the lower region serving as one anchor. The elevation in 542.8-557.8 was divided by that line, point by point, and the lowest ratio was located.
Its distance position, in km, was 554.0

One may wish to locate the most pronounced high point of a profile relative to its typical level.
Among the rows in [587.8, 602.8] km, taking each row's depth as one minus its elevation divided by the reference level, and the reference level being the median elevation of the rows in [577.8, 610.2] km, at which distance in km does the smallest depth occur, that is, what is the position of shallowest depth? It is 599.0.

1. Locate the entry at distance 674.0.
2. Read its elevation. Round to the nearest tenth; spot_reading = 390.6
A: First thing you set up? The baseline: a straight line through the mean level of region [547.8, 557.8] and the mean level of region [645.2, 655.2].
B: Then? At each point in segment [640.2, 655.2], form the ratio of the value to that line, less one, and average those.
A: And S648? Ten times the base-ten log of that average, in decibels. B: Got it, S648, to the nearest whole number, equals -27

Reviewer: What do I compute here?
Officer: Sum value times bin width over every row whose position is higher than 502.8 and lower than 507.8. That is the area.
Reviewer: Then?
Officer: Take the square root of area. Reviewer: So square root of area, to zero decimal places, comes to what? 45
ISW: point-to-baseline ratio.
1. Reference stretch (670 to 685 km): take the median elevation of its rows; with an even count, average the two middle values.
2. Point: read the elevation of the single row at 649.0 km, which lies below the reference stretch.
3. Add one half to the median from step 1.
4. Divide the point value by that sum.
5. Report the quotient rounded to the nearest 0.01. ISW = 1.00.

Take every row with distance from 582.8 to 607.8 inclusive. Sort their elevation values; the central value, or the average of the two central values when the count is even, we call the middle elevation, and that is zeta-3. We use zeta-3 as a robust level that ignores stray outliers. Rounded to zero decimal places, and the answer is 398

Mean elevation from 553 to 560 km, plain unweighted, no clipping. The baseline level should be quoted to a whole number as 385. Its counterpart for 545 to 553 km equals 391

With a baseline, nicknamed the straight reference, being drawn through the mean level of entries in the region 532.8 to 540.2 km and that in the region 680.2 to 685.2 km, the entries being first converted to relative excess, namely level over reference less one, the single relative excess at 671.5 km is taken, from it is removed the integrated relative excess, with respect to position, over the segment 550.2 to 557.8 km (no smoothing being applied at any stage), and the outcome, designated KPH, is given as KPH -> -0.20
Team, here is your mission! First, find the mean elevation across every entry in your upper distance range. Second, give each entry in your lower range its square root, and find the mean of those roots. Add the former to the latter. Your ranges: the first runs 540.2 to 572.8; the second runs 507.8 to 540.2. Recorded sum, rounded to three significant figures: 411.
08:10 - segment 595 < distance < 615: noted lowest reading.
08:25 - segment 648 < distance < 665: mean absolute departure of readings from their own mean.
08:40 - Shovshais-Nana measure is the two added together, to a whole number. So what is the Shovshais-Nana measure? 398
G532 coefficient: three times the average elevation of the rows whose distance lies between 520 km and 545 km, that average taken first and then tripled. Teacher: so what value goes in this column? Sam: 1155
